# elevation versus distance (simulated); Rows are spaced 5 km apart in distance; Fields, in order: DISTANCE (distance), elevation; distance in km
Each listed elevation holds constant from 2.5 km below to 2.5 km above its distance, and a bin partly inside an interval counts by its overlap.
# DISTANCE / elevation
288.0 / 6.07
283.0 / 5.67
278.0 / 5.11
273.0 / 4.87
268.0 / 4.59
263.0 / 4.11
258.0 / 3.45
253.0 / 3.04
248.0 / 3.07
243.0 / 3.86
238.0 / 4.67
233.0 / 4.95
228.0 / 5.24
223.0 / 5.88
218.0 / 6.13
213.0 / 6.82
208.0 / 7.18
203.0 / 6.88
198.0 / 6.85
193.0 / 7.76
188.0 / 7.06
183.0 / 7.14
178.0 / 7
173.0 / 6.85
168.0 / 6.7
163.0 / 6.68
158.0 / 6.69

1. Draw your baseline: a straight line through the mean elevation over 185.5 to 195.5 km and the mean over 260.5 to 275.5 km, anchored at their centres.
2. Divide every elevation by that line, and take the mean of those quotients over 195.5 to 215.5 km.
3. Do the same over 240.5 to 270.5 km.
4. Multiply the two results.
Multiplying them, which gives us 0.76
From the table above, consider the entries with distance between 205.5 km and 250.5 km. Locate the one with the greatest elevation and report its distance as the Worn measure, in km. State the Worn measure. 208.0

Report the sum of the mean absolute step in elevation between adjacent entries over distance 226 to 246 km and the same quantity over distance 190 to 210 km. 0.87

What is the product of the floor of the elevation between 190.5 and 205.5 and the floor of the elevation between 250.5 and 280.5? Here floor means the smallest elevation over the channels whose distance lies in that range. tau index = 20.8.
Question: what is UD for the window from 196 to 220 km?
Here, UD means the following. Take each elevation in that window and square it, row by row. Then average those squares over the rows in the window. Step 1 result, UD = 46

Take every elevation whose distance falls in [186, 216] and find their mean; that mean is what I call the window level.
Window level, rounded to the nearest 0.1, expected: 7.1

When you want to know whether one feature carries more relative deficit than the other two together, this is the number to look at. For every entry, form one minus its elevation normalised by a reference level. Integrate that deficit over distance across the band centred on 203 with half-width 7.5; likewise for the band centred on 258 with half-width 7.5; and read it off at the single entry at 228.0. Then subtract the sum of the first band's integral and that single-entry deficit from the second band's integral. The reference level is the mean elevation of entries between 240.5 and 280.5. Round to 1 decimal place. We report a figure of 13.2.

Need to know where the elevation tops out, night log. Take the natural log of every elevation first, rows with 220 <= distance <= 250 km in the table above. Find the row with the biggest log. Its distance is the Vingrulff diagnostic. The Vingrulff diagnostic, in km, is 223.0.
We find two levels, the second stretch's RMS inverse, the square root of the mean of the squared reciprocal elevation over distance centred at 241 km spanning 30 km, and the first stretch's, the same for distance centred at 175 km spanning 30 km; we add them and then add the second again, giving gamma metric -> 0.66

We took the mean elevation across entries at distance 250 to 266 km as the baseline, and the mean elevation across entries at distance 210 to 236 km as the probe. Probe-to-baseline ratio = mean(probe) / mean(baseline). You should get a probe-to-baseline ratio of 1.64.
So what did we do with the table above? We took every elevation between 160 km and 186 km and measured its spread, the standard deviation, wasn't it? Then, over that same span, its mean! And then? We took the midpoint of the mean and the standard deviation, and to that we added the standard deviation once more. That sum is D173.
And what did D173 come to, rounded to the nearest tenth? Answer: 3.7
